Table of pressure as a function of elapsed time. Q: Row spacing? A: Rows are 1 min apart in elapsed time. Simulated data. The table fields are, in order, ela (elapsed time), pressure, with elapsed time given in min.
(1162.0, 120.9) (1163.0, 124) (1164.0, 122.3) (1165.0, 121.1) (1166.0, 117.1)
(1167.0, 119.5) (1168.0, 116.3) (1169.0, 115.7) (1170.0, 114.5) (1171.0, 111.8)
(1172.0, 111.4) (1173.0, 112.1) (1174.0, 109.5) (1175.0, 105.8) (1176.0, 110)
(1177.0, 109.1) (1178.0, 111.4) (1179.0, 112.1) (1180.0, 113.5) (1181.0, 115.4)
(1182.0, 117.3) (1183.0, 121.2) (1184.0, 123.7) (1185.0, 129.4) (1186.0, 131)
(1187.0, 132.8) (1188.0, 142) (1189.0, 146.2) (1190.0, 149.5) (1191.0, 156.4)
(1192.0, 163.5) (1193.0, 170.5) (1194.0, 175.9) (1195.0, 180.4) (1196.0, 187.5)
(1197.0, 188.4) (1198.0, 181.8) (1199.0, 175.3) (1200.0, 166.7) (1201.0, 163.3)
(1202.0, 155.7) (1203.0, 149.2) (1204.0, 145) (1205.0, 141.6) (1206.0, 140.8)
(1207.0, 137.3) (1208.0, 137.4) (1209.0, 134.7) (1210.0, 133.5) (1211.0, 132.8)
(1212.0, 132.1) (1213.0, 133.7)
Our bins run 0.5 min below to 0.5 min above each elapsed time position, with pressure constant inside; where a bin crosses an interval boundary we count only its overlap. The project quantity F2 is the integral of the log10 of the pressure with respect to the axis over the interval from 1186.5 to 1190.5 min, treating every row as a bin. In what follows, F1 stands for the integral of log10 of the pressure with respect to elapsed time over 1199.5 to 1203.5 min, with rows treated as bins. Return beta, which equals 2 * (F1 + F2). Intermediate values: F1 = 8.80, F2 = 8.6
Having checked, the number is 34.8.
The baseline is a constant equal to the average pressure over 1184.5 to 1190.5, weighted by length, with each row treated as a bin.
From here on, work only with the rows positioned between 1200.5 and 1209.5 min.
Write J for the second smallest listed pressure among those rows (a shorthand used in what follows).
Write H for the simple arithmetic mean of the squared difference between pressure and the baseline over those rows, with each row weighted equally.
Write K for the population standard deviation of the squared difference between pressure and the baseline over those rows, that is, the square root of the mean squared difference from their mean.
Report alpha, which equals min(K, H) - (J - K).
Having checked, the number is 182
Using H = 122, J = 137.3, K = 197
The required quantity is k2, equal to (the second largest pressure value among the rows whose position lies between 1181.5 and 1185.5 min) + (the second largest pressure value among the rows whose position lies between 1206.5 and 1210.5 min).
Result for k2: 261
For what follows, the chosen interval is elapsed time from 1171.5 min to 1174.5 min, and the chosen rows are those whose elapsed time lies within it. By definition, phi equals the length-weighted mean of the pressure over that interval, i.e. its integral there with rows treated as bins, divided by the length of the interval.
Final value 111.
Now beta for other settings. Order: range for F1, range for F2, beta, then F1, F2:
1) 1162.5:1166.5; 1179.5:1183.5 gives 33.2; 8.33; 8.3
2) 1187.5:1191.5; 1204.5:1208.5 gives 34.5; 8.69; 8.6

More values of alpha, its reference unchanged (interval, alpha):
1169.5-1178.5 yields 151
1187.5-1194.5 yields 842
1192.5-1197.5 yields 956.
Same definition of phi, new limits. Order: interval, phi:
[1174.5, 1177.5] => 108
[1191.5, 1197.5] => 178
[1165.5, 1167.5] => 118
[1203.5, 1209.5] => 139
